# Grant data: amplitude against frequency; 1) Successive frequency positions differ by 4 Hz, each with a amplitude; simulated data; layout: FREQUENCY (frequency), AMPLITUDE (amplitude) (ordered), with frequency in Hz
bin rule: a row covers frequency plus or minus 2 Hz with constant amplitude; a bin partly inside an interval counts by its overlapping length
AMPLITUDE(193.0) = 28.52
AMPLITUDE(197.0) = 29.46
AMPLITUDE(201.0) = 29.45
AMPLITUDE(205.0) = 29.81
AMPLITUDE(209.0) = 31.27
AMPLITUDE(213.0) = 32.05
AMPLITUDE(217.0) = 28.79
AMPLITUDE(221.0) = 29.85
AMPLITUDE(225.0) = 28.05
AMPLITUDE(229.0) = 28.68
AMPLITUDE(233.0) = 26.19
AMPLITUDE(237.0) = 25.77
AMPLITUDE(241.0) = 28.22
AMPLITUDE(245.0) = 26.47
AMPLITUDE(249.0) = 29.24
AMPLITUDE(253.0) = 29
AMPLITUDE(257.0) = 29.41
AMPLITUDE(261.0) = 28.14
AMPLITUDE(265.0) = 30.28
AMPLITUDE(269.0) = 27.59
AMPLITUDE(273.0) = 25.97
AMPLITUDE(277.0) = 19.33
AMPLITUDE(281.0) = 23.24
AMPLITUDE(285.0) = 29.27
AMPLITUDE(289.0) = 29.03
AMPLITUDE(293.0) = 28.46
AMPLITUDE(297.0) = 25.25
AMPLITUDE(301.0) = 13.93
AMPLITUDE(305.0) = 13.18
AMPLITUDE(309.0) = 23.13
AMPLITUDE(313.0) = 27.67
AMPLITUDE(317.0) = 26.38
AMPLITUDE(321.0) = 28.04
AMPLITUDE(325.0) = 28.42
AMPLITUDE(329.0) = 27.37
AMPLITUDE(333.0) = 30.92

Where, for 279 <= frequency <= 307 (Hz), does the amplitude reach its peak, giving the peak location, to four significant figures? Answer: 285.0 Hz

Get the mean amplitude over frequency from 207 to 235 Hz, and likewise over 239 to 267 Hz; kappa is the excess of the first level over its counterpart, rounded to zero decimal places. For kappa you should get 1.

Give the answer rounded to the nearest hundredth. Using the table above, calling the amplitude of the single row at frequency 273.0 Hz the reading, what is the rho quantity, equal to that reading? 25.97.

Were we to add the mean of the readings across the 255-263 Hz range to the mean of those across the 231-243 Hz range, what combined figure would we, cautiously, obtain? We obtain 55.5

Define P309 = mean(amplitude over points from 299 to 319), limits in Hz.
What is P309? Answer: 21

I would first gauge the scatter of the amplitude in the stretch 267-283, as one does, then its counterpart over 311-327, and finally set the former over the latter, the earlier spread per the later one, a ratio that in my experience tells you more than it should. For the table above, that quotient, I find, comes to 4.1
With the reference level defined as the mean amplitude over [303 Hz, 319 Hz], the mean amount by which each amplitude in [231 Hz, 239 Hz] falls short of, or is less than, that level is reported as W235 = -3.4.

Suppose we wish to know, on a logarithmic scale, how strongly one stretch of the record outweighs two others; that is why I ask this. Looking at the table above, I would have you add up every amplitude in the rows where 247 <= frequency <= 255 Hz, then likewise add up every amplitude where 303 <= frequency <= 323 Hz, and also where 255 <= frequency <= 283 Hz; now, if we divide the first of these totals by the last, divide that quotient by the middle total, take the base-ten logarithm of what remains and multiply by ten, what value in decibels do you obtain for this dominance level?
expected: -25.7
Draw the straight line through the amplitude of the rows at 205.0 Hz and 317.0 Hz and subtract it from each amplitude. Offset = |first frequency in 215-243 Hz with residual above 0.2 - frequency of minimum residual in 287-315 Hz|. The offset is 84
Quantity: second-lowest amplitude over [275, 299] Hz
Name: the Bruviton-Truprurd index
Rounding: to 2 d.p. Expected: 23.24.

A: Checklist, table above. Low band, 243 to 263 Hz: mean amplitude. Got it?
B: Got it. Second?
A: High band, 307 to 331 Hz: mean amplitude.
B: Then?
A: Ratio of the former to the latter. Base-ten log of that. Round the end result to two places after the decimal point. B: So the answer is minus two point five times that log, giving -0.06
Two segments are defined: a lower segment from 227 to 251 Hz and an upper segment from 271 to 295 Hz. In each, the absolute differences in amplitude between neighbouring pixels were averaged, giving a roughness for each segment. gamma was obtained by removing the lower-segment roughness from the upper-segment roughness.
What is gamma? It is 1.5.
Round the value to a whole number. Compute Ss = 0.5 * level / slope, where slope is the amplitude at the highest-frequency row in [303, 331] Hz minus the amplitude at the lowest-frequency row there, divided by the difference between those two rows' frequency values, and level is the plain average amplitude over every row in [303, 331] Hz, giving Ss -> 21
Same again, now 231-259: 103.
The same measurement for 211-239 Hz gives -54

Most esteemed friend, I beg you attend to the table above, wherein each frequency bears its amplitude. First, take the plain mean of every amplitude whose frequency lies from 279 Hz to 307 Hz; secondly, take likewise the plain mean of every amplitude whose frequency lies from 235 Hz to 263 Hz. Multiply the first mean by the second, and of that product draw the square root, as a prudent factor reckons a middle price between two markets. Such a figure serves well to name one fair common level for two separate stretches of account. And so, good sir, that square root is 25.5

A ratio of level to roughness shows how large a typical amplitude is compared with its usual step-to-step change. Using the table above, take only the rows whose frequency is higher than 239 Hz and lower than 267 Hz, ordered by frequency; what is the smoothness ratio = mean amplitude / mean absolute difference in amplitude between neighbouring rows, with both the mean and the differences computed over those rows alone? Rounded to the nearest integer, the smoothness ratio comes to 20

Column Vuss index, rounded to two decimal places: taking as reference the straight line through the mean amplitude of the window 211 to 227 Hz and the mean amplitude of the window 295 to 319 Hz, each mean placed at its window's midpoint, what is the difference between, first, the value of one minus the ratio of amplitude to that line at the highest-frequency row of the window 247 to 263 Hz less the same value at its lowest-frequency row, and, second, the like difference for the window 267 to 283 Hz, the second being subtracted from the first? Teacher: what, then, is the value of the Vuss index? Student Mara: -0.13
